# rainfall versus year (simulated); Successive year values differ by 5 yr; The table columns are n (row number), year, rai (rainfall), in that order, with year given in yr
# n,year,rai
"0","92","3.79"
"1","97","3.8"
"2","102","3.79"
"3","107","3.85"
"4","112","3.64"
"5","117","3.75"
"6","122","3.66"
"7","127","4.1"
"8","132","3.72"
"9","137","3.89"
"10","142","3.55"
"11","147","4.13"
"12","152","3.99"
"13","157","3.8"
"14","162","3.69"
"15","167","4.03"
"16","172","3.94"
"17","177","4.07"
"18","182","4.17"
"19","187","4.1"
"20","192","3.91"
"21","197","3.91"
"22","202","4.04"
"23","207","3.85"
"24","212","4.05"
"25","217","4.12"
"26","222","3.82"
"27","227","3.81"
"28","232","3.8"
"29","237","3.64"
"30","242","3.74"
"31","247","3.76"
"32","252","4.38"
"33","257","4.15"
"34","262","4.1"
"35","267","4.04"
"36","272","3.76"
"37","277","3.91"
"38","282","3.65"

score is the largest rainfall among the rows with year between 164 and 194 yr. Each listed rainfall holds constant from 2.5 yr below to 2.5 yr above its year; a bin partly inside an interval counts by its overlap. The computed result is 4.17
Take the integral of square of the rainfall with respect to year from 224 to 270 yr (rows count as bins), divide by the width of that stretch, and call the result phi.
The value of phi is 15.5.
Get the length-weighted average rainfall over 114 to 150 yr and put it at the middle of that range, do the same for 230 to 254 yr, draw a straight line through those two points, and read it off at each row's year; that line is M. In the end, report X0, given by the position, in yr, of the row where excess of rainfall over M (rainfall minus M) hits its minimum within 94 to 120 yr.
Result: 112 yr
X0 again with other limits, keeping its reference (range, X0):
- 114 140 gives 122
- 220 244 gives 237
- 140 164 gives 142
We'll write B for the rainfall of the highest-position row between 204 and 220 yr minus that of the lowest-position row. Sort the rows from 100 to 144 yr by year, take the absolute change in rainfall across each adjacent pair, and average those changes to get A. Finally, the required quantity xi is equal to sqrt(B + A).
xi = 0.70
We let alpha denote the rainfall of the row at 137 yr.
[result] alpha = 3.89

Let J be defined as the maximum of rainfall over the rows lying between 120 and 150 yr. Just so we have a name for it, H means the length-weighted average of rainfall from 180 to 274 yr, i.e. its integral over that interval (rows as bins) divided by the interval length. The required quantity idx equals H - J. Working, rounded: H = 3.96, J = 4.13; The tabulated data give -0.17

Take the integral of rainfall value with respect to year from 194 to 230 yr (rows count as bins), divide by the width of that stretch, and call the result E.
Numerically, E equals 3.94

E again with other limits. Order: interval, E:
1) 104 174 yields 3.84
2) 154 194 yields 3.96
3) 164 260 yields 3.96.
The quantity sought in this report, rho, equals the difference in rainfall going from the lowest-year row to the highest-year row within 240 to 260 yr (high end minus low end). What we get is 0.4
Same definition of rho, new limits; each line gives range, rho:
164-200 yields -0.1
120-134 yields 0.1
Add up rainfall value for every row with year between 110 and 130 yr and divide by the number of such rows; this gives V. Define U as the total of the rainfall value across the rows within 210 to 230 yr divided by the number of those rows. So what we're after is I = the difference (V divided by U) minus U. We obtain -2.99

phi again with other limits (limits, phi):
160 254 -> 15.5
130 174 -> 14.9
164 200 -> 16.1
